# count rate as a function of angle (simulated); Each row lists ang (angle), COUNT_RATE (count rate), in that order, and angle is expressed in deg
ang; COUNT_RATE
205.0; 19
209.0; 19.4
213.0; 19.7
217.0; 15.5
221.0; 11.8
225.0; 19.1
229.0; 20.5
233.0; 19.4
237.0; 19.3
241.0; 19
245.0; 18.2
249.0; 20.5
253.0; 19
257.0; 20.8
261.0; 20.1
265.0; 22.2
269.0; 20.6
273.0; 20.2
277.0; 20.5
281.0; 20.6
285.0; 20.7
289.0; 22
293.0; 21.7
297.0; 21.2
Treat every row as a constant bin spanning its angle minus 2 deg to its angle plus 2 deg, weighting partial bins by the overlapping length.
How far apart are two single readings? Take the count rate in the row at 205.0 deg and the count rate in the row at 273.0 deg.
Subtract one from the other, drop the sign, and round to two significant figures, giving 1.2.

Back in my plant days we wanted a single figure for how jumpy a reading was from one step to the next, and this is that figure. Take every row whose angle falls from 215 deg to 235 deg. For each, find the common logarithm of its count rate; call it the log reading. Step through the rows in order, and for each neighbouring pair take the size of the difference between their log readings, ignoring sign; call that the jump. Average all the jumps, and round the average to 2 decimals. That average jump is 0.10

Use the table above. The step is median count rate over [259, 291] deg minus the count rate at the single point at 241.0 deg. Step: 1.6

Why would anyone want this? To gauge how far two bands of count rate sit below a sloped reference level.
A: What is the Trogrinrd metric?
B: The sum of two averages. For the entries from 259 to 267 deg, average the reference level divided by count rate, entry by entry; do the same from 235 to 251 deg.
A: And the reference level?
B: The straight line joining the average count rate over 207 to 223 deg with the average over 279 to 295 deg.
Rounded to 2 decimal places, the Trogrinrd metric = 1.89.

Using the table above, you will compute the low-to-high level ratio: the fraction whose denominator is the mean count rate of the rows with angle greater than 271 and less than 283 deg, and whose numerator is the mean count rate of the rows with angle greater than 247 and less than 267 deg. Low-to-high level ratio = 1.00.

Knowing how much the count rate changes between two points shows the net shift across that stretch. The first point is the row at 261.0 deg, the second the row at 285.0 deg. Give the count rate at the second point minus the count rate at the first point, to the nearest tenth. 0.6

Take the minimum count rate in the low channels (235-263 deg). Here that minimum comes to 18.2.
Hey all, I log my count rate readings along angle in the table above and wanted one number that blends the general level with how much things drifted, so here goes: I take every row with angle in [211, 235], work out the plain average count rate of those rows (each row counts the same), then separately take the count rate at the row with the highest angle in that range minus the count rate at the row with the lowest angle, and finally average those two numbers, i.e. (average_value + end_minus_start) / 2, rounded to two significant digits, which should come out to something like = 8.7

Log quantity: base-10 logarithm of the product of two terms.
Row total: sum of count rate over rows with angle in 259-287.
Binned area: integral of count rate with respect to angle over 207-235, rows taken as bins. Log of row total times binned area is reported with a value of 4.86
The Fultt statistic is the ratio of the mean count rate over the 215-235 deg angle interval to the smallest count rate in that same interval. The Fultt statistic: 1.46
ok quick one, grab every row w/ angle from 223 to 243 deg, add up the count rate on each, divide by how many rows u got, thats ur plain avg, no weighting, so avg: 19.5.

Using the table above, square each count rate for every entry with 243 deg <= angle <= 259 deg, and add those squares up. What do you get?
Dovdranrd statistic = 1545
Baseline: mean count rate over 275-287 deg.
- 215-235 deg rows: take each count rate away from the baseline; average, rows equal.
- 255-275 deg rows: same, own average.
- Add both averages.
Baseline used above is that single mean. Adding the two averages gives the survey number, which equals 3.2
